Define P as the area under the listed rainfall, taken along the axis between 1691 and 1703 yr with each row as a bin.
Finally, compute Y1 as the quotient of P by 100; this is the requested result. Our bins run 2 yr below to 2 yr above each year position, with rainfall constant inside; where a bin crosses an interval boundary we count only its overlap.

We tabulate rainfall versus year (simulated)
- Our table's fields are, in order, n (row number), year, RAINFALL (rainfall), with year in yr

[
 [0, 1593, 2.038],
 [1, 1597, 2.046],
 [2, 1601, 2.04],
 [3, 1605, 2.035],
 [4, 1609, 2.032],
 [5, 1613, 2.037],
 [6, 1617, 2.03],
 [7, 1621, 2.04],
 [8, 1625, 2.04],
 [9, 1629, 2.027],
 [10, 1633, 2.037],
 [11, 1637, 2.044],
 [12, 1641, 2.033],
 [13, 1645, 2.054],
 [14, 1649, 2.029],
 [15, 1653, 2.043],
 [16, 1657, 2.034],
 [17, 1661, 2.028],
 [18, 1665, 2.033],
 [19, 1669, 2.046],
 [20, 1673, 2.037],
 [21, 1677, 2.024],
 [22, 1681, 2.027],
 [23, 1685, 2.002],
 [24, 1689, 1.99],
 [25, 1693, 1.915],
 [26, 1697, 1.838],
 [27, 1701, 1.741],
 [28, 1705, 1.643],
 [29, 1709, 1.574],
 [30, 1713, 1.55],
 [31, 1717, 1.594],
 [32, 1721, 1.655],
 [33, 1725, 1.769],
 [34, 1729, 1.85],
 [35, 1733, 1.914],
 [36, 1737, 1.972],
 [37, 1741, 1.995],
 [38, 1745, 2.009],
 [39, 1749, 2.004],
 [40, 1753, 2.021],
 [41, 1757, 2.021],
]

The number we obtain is 0.220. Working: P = 22.0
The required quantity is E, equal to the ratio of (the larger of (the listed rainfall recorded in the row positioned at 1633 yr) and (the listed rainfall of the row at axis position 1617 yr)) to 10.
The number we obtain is 0.204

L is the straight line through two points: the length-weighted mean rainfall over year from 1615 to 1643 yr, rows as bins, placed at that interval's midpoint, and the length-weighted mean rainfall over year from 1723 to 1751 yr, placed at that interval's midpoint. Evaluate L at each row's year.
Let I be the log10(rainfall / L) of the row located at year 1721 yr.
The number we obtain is -0.070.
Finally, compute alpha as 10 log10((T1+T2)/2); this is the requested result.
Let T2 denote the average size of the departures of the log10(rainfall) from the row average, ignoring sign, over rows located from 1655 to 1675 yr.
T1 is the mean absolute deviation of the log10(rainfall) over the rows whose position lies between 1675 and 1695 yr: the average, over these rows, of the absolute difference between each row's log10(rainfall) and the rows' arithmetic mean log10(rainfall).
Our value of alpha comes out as -24.0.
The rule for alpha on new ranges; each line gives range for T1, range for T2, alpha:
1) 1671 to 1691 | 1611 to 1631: -26.5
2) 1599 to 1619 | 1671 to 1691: -26.9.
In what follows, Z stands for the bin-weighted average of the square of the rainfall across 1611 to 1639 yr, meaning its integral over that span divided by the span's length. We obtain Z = 4.15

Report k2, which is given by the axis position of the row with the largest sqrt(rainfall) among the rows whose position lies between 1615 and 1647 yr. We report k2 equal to 1645 yr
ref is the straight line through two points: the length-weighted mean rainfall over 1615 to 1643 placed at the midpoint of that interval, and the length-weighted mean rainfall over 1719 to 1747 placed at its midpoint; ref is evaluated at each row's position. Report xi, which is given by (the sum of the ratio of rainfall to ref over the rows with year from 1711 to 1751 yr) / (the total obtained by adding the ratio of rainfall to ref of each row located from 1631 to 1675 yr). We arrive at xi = 0.9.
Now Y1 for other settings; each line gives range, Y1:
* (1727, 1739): 0.229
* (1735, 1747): 0.239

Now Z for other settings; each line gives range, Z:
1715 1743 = 3.34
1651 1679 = 4.14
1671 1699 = 3.91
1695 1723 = 2.75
